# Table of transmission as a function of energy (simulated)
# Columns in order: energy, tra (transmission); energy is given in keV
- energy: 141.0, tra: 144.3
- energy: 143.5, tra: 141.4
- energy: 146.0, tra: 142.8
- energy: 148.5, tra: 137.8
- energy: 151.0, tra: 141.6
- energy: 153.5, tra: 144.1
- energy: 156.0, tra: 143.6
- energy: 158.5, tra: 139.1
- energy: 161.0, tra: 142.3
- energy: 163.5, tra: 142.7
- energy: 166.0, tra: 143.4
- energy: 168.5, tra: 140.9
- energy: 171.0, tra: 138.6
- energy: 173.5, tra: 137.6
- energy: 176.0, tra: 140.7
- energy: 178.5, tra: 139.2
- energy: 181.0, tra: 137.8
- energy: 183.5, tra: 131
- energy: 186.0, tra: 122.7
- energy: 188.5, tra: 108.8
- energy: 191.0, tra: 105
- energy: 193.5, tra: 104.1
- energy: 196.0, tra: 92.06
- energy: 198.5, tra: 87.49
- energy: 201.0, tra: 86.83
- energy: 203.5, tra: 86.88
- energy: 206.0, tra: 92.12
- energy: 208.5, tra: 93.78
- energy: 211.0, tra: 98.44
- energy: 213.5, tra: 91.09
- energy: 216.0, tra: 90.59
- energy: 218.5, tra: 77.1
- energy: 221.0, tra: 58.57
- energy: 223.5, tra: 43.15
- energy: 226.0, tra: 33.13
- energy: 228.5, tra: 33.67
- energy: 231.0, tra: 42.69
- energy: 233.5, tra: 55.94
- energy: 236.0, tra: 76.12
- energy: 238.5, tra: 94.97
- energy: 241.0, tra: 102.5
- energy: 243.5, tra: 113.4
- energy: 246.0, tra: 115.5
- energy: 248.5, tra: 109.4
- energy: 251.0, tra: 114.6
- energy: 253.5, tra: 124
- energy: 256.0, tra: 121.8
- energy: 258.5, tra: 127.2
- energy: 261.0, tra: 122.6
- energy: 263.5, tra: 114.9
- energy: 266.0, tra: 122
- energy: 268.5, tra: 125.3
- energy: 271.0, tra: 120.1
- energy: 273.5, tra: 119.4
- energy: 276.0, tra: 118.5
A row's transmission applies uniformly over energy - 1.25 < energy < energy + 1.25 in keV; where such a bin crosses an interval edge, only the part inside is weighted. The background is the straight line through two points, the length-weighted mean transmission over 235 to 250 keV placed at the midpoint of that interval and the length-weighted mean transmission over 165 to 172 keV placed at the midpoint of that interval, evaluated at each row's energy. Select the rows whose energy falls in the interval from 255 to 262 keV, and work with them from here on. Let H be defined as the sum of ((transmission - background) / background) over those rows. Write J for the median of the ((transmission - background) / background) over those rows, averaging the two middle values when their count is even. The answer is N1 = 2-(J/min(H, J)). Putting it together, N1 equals 1.00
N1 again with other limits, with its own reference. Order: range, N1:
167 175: 1.59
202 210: 1.68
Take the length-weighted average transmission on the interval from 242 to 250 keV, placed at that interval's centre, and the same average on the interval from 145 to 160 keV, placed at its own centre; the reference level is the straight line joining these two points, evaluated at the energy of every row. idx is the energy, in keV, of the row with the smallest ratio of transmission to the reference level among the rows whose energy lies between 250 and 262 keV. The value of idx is 251.0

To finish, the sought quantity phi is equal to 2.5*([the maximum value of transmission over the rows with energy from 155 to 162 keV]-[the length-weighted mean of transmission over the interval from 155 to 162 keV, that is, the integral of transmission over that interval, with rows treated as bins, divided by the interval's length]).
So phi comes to 5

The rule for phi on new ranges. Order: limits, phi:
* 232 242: 54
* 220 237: 69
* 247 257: 17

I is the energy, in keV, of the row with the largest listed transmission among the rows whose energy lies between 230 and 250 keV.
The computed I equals 246.0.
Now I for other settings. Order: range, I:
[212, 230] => 213.5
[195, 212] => 211.0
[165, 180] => 166.0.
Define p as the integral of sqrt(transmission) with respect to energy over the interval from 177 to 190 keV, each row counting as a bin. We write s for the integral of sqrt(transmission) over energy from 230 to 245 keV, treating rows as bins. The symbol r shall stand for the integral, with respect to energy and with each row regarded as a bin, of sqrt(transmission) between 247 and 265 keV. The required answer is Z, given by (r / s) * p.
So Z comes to 215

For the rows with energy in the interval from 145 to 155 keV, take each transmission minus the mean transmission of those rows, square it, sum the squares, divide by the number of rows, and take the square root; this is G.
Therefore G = 2.4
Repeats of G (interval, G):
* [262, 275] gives 3.4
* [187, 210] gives 8.0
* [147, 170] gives 2.0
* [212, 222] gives 13.2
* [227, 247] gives 30.1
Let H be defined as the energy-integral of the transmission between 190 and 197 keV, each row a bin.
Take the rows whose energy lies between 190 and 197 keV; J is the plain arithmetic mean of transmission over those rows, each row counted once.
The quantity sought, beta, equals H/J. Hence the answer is 7.01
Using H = 704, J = 100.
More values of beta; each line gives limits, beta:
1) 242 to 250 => 7.98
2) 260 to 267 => 6.99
